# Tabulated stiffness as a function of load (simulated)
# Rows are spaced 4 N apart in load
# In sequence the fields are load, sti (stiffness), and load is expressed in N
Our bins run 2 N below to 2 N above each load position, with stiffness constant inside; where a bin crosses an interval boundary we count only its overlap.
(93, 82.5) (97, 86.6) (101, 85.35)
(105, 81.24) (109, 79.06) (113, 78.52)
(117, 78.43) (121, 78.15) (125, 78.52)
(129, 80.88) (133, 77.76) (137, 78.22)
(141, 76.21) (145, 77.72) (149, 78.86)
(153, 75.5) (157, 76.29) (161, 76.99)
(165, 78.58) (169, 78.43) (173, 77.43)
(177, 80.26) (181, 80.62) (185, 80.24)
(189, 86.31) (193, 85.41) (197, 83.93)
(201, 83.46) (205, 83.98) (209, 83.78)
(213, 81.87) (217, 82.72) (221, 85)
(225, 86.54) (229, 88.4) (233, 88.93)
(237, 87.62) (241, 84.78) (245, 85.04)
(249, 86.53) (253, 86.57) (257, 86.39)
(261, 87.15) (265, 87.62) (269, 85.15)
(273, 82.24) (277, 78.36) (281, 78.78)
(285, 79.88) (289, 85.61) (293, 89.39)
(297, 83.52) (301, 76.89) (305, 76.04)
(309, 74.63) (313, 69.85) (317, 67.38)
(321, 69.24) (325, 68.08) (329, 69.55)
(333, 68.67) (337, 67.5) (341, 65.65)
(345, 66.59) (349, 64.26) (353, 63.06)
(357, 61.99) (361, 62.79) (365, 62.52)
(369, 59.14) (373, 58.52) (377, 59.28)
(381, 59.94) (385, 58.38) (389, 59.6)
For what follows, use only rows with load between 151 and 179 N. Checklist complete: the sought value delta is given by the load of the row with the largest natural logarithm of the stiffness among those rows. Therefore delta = 177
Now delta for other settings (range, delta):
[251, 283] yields 265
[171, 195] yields 189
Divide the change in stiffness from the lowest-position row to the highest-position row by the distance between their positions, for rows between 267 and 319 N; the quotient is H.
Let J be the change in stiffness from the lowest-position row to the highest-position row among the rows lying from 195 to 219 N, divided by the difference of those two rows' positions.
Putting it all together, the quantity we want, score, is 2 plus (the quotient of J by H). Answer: 2.2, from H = -0.37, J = -0.1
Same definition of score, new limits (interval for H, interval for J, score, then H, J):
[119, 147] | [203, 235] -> -7.9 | -0.02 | 0.2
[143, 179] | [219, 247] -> 2.0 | 0.08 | 0.0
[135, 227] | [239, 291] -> 2.2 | 0.09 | 0.0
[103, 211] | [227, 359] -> -6.4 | 0.02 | -0.2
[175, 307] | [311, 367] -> 6.3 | -0.03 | -0.1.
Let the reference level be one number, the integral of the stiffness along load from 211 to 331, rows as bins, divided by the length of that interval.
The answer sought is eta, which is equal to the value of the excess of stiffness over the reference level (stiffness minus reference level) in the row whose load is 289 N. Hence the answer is 4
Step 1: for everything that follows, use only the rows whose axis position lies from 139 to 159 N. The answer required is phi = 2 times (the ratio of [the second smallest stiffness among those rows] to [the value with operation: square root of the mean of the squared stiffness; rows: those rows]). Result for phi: 1.98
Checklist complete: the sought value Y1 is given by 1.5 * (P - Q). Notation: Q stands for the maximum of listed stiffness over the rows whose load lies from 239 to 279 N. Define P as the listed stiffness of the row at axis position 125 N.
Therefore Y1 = -14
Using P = 78.52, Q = 87.62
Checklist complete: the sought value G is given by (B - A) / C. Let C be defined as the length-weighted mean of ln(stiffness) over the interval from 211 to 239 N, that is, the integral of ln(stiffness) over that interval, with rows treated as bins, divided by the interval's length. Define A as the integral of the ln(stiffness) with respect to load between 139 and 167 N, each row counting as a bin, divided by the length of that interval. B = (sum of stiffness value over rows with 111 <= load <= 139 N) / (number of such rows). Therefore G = 16.7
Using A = 4.35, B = 79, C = 4.45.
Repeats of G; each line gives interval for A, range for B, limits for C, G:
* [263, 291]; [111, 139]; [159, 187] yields 17.0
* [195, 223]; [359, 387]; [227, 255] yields 12.5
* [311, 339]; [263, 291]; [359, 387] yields 19.1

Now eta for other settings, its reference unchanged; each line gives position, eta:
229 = 7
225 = 5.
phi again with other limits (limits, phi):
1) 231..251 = 1.96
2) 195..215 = 2.00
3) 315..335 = 1.99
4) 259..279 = 1.95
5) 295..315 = 1.96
